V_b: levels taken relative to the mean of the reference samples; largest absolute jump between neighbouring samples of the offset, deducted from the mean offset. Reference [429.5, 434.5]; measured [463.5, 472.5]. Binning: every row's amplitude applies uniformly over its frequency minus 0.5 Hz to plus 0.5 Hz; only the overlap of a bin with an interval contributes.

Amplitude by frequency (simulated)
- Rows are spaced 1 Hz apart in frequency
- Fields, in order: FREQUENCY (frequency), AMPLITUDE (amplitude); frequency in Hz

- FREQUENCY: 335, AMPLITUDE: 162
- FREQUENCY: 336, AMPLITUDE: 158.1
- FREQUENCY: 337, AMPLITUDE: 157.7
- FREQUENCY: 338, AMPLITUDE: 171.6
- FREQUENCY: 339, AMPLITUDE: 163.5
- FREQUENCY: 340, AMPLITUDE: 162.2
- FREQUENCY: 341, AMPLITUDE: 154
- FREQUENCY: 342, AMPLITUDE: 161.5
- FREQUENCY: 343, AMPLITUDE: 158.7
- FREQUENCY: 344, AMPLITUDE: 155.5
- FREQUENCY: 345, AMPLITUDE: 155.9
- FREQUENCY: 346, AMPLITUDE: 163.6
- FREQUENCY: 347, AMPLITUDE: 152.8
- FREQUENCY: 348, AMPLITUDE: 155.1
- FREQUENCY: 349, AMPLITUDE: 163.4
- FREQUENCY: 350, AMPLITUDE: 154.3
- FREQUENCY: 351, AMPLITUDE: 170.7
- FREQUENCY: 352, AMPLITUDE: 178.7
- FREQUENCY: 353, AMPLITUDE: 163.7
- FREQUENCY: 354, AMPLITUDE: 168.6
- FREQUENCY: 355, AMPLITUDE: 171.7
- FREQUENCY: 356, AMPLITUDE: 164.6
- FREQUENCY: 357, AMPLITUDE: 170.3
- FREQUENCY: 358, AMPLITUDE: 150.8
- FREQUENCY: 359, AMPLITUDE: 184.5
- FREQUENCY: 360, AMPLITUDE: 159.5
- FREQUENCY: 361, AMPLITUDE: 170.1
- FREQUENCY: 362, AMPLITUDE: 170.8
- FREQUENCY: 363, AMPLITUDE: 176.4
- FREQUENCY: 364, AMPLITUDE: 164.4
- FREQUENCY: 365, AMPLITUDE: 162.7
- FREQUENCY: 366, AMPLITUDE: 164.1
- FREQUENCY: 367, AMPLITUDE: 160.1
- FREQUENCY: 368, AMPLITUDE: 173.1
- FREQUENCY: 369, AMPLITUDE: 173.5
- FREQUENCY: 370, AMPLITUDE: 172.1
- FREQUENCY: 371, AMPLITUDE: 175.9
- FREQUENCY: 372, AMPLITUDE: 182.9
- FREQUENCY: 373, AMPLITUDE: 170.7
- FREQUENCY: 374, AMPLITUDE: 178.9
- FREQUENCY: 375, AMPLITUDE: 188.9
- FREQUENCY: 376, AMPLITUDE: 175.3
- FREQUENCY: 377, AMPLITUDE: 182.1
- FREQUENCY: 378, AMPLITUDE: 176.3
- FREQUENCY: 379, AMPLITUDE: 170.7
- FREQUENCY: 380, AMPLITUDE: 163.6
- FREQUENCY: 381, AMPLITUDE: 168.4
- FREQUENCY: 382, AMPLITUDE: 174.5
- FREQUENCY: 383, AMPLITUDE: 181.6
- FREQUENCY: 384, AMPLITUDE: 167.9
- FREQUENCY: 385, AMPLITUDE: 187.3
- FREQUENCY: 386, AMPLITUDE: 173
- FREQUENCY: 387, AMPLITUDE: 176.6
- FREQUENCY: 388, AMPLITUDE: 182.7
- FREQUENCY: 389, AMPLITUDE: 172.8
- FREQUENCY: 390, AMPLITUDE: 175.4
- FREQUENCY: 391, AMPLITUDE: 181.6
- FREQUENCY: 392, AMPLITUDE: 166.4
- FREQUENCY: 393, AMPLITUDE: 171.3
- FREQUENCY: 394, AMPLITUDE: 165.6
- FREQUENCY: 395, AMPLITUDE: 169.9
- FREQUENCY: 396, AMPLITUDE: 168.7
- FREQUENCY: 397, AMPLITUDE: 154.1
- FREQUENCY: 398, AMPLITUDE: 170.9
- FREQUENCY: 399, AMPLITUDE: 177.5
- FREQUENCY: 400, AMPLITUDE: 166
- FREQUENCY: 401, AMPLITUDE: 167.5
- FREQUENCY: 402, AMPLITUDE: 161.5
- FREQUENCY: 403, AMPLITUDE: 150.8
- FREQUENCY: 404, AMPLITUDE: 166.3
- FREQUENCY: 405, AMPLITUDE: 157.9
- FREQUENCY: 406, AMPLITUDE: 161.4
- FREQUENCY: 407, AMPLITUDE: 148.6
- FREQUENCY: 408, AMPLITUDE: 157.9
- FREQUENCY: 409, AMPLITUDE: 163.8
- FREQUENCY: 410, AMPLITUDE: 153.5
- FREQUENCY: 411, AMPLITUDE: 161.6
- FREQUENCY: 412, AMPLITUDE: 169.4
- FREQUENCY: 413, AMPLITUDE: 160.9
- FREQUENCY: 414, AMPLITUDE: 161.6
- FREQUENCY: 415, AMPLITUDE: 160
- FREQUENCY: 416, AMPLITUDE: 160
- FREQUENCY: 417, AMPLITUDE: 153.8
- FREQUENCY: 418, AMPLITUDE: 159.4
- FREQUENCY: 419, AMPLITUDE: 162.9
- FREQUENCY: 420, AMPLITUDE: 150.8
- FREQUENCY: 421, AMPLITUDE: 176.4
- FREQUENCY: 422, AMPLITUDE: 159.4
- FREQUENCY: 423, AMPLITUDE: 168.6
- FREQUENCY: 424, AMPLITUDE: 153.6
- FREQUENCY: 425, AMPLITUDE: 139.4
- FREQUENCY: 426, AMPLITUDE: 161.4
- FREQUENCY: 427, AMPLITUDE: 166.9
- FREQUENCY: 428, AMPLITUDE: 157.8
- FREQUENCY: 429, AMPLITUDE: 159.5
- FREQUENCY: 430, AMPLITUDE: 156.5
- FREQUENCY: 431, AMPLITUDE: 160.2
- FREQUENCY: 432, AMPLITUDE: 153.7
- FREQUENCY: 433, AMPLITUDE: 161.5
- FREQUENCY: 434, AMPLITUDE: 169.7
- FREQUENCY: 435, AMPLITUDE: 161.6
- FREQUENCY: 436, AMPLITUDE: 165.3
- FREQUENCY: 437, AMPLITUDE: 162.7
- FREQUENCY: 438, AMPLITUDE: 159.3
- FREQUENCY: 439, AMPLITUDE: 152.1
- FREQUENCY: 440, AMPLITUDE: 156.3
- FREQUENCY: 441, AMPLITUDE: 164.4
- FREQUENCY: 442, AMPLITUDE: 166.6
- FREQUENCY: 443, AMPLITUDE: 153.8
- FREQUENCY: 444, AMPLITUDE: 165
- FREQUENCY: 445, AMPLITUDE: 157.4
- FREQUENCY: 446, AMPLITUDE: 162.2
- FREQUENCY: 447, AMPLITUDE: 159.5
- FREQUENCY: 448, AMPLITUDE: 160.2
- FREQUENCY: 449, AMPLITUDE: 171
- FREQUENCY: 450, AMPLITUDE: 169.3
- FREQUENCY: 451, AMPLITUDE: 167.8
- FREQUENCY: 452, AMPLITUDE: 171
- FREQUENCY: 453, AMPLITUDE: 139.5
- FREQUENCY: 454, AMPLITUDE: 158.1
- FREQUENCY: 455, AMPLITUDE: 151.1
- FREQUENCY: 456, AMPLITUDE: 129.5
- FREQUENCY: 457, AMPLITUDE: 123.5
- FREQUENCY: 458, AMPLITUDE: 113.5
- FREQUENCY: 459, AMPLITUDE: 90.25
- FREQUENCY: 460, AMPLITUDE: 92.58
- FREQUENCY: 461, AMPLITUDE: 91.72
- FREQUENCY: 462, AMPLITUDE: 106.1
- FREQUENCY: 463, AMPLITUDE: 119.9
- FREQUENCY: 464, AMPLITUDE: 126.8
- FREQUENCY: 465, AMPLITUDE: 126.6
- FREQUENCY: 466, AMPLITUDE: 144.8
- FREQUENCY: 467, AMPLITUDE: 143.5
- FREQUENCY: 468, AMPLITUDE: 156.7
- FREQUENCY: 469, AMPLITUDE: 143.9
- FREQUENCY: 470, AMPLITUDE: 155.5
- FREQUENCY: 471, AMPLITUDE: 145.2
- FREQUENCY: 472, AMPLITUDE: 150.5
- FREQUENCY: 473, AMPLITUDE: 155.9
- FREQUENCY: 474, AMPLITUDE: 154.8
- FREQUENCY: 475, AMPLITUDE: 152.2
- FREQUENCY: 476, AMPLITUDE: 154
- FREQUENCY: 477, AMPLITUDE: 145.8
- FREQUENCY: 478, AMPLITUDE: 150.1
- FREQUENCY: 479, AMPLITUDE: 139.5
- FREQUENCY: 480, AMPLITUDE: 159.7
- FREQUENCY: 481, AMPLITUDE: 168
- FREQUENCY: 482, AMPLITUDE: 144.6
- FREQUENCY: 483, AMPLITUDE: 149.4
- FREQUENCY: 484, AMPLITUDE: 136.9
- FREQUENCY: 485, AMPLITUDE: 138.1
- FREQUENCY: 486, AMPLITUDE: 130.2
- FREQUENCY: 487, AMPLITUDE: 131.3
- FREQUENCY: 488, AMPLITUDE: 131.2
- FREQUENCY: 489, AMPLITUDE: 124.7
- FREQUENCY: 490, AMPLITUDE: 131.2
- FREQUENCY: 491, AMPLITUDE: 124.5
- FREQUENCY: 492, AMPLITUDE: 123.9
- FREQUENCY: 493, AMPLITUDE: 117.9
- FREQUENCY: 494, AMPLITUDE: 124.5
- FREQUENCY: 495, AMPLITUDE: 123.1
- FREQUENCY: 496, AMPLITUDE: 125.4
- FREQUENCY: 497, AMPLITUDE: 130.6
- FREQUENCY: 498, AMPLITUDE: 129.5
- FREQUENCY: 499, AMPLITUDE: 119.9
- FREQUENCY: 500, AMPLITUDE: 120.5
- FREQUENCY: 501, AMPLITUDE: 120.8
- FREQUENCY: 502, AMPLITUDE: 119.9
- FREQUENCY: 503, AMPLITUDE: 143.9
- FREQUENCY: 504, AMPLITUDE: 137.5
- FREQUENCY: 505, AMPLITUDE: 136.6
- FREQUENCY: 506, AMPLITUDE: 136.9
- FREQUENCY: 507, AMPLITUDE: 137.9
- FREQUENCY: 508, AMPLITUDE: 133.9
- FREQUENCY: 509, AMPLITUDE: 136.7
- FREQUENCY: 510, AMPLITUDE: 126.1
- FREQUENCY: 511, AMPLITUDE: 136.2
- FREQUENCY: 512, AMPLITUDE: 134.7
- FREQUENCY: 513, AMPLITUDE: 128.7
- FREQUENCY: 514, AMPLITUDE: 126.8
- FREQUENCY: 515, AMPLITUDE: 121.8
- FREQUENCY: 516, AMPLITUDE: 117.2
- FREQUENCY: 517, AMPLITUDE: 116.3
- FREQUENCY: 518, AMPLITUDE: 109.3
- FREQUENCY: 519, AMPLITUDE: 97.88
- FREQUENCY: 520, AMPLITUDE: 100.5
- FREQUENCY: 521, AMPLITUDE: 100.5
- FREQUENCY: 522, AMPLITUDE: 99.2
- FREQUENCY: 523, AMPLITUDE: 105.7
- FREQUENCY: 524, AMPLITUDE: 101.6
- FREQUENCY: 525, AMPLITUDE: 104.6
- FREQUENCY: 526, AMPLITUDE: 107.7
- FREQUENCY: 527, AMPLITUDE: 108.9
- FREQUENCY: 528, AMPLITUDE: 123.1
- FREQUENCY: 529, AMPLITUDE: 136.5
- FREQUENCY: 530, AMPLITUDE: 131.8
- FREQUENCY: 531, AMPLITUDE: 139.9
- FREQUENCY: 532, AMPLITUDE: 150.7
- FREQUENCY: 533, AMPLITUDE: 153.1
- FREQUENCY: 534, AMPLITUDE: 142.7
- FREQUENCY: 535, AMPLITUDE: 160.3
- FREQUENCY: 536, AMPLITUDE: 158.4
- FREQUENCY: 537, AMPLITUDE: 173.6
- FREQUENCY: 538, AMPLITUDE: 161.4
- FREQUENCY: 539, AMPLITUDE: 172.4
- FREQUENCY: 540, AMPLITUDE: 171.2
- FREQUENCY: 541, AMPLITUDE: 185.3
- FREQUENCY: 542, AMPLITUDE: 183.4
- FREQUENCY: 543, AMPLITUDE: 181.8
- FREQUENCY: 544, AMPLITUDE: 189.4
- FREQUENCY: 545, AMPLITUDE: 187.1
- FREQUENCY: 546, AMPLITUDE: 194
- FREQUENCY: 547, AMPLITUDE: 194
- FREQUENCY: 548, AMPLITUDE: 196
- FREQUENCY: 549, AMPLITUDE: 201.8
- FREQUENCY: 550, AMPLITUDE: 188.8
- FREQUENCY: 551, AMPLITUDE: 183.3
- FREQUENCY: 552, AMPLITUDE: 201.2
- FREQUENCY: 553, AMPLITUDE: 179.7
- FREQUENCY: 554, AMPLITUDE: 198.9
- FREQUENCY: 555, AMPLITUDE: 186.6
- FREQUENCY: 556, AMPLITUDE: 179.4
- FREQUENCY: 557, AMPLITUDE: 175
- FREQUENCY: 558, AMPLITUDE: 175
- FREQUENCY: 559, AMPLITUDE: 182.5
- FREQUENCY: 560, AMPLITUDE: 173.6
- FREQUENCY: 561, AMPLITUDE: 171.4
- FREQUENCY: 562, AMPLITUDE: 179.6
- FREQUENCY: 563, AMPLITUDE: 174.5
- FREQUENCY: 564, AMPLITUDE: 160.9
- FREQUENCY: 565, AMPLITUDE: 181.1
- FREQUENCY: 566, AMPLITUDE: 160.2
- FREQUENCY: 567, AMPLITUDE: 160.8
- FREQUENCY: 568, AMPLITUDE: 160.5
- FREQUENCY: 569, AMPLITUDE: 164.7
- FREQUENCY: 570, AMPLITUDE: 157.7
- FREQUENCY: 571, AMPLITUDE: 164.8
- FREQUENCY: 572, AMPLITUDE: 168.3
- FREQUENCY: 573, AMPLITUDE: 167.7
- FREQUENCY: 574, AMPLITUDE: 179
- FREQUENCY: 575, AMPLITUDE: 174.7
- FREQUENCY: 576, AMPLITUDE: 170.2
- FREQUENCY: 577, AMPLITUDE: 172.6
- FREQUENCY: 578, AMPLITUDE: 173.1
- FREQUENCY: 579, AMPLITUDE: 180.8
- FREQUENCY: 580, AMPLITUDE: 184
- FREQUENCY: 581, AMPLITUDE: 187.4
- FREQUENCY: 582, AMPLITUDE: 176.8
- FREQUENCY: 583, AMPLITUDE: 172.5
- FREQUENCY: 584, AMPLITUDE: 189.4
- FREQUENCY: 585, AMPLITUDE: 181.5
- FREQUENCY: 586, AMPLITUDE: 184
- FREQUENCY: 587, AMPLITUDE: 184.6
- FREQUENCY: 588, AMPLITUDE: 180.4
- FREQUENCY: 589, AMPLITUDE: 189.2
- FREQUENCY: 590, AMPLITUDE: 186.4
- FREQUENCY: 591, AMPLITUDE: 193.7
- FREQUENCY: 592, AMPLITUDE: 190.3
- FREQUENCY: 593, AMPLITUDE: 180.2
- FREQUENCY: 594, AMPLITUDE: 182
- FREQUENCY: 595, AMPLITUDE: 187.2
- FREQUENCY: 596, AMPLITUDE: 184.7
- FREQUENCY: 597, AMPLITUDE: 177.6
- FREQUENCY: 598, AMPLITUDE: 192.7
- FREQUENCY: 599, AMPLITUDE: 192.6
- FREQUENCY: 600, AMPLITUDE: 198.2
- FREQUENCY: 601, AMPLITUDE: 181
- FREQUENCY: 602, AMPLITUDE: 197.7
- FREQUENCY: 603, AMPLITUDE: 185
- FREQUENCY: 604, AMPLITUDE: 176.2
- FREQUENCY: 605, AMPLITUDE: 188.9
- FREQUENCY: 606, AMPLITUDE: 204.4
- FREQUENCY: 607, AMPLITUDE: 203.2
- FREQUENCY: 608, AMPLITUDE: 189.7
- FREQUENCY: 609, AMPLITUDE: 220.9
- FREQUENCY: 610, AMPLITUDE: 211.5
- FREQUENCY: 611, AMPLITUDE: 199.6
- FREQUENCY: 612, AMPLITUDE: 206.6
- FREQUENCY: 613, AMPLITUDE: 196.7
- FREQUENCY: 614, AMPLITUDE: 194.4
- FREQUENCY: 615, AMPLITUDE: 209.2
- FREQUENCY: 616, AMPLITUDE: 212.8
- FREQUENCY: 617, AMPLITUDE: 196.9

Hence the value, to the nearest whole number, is -35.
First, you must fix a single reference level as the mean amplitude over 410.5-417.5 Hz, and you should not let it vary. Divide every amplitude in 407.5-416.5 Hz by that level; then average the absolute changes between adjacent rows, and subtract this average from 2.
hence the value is 1.97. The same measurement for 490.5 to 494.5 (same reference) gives 1.97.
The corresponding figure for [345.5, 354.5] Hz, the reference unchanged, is 1.94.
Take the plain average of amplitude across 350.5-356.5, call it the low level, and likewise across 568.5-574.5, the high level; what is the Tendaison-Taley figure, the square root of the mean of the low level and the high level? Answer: 12.97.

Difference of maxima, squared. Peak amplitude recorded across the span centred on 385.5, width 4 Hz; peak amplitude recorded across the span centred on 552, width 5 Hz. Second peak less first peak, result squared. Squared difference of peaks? 193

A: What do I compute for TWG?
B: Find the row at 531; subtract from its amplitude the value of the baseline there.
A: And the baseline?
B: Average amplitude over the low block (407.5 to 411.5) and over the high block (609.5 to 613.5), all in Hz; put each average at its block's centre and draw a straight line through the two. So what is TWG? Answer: -46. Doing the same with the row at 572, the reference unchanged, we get -27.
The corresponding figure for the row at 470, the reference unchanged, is -17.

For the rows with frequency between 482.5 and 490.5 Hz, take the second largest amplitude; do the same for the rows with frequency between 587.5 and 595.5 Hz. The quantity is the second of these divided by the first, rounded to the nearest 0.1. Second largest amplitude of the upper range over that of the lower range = 1.4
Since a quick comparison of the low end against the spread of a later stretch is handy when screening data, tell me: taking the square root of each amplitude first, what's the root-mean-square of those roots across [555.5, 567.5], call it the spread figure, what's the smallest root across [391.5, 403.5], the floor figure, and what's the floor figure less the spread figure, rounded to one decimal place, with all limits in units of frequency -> -0.9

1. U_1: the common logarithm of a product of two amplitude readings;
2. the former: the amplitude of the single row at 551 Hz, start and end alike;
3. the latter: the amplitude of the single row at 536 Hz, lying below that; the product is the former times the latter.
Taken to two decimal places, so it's 4.46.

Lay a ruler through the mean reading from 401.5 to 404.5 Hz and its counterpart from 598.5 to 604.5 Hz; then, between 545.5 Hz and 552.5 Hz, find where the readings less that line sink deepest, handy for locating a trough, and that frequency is 551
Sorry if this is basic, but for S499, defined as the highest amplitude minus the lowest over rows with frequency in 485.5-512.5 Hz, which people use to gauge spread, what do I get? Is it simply 26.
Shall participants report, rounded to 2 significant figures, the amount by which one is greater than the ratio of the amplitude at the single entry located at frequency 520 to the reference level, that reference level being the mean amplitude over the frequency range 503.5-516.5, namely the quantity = 0.24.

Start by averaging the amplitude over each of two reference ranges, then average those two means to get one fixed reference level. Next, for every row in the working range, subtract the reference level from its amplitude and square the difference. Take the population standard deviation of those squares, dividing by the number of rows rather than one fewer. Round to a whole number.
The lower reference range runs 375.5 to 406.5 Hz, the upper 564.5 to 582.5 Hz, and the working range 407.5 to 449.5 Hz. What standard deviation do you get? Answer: 167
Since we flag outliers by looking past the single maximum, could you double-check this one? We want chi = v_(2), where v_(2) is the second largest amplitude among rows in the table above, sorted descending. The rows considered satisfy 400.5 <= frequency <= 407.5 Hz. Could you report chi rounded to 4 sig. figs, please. 166.3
